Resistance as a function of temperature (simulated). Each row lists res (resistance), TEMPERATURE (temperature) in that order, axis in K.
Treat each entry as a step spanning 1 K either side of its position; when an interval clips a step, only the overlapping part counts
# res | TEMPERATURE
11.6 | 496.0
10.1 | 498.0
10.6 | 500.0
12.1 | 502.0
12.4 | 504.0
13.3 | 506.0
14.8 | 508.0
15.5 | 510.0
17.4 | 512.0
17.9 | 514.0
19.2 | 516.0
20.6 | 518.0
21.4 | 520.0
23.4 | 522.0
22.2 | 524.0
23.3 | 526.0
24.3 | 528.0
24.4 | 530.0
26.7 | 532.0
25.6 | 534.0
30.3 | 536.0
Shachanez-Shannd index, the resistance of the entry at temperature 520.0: 21.4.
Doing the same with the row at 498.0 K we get 10.1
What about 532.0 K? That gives 26.7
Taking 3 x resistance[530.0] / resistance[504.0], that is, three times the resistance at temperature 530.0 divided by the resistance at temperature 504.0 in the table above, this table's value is 5.9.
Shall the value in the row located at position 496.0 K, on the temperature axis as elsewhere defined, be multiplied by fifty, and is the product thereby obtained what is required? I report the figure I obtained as 580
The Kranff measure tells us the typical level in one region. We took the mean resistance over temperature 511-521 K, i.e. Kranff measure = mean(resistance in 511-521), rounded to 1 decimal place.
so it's 19.3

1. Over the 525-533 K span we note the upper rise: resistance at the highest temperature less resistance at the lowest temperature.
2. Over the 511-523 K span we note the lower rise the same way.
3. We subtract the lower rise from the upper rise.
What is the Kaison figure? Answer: -2.6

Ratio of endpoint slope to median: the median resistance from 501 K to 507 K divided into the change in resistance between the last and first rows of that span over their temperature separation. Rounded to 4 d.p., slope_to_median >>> 0.0242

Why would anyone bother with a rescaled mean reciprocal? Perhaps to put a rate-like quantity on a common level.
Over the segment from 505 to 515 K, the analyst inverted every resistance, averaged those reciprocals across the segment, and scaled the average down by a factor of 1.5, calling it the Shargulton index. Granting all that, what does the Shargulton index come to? 0.043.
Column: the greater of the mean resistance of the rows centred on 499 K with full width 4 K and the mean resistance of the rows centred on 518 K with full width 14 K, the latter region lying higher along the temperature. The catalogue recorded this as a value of 20.3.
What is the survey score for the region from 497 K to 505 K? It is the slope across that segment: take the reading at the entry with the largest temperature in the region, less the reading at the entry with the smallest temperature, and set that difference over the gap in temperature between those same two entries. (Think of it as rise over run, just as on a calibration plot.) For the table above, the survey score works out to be 0.38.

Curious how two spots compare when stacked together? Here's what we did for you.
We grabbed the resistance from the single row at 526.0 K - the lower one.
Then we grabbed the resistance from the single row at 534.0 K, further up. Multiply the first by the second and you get 596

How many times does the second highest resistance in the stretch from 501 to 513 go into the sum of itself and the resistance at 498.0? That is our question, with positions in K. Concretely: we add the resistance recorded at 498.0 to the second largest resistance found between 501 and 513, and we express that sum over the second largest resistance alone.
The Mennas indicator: 1.65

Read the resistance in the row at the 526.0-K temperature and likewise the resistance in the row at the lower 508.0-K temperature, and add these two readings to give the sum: 38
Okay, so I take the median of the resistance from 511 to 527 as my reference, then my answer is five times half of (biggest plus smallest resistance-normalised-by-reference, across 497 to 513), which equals 3.3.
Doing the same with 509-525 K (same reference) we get 4.6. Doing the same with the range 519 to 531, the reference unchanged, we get 5.5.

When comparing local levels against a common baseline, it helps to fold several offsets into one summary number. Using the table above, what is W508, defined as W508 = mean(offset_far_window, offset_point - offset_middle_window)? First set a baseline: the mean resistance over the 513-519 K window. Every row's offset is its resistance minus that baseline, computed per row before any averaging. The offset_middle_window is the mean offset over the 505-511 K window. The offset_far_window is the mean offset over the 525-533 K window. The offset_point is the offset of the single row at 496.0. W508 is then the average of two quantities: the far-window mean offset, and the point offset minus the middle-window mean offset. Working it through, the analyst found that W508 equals 1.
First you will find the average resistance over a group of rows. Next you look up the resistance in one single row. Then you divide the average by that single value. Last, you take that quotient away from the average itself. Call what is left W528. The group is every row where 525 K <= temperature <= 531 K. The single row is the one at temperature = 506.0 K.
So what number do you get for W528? 22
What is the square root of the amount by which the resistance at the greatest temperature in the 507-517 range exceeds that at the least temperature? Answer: 2.1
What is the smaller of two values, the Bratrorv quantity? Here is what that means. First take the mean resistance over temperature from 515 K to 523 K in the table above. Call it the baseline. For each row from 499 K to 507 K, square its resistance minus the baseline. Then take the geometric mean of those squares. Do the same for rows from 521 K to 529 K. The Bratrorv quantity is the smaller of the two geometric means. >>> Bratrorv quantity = 4.0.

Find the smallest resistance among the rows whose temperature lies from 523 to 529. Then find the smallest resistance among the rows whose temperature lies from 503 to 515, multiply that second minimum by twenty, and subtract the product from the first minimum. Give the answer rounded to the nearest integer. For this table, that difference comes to -226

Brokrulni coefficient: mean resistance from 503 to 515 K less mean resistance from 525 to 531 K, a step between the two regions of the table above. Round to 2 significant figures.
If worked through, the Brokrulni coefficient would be -8.8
